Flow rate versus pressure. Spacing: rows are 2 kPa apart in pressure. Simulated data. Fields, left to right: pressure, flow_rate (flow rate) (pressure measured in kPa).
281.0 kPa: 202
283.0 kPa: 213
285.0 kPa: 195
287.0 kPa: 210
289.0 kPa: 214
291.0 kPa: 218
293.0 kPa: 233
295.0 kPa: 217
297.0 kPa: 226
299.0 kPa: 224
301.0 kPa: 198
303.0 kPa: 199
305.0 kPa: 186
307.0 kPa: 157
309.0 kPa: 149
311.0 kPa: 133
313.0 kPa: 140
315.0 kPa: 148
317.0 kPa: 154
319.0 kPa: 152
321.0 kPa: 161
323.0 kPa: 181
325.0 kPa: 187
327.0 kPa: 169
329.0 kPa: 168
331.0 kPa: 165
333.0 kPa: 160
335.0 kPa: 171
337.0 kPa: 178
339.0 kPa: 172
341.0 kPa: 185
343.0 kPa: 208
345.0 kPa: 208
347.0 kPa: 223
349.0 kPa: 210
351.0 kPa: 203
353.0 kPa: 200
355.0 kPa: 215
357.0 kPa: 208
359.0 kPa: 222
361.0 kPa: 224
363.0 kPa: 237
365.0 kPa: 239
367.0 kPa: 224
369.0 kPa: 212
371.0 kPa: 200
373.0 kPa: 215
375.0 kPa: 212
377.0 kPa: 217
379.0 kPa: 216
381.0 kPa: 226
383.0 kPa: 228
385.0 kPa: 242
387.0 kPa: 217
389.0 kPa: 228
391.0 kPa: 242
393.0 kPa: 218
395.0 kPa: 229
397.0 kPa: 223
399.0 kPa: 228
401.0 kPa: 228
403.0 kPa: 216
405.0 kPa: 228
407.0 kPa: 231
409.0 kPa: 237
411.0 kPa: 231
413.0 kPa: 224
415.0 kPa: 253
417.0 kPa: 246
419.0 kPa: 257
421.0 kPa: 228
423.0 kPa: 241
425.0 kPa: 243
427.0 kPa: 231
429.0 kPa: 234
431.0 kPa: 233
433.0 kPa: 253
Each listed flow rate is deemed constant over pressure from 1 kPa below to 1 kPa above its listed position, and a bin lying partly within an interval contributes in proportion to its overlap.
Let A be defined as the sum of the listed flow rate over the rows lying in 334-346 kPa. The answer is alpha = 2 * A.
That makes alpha 2244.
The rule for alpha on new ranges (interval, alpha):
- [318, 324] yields 988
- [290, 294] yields 902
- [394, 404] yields 2248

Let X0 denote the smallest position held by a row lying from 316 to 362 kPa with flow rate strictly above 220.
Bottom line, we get 347.0 kPa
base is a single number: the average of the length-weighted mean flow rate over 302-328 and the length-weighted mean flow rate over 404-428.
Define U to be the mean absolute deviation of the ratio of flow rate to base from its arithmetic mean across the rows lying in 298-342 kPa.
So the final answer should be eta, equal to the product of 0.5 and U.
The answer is 0.041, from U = 0.083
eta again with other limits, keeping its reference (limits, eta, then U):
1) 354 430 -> 0.024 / 0.048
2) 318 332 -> 0.021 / 0.043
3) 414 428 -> 0.020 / 0.040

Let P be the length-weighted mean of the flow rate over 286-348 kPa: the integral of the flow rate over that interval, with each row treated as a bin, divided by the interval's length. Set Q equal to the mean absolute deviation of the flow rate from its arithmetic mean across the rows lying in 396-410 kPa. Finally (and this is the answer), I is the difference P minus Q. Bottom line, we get 179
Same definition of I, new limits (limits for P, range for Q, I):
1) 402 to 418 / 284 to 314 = 206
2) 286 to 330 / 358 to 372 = 173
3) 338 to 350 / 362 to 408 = 193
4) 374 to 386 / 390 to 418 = 216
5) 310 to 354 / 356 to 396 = 167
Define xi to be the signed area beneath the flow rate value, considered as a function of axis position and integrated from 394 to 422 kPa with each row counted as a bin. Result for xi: 6518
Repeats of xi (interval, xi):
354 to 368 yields 3138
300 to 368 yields 12668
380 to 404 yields 5450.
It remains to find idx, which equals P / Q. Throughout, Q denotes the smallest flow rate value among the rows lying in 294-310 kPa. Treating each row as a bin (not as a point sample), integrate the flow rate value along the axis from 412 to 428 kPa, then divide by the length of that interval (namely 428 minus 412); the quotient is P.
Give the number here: 1.61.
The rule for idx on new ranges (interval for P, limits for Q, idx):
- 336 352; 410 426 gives 0.89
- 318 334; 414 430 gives 0.74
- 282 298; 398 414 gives 1.00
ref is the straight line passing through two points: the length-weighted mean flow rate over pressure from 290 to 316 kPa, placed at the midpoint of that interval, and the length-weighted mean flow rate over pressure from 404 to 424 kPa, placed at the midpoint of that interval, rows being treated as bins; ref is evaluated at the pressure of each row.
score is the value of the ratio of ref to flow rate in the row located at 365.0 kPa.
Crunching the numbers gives 0.9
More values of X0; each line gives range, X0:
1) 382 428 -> 383.0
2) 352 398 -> 359.0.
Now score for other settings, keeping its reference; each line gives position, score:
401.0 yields 1.0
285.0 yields 0.9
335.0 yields 1.2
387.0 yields 1.0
